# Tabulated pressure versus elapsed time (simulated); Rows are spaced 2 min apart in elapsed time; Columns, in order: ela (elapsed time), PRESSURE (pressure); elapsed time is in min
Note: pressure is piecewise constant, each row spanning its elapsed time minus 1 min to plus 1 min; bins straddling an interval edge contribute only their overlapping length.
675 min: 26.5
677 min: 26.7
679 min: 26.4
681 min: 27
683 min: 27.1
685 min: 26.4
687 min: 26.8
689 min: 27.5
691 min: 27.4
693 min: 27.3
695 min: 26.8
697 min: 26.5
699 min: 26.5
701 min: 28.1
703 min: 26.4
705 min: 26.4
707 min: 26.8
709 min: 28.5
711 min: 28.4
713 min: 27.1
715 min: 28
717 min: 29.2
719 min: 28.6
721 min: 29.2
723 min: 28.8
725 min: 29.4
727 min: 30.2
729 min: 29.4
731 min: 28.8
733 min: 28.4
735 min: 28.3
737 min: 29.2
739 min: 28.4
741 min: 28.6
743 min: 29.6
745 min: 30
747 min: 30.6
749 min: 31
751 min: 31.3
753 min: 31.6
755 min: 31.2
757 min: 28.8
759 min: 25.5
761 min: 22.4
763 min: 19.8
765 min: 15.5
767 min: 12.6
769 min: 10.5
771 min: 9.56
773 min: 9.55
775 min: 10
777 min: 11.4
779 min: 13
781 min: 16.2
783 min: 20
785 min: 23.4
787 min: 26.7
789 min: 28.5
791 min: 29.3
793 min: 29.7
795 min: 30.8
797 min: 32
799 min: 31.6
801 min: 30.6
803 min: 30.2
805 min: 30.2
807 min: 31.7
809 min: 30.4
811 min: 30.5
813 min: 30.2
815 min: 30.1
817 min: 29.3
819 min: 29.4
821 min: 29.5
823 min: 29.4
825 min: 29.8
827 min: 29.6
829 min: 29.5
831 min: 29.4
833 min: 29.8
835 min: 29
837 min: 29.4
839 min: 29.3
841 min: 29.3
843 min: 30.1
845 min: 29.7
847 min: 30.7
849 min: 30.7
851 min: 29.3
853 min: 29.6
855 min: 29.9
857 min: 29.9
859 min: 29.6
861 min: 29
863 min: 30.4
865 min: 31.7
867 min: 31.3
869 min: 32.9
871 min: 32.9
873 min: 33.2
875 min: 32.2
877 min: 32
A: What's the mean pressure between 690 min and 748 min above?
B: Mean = 28.3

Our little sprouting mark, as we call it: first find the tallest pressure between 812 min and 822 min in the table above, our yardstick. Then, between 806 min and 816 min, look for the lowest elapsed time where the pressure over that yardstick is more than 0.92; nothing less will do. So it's 807 min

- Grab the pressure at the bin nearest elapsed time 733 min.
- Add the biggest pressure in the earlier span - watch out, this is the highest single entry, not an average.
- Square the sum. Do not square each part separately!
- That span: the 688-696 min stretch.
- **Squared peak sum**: 3125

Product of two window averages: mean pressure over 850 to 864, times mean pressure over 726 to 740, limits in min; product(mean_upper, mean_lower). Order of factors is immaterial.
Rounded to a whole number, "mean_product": 859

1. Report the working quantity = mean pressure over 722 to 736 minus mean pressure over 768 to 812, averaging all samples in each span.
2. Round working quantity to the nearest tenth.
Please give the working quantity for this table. 5.6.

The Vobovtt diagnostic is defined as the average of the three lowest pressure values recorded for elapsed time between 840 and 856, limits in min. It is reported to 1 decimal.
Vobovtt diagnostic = 29.4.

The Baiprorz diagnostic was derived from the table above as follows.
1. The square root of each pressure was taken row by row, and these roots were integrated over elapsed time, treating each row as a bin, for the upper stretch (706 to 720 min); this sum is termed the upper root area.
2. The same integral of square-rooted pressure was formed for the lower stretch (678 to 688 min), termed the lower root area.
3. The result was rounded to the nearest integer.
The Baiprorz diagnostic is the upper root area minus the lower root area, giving 22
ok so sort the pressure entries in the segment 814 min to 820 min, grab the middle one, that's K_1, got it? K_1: 29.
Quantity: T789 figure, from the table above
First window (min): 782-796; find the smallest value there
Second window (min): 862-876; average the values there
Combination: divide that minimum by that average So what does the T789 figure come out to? 0.62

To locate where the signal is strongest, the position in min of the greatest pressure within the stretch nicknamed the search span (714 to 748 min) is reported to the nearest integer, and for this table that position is 747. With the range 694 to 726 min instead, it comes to 725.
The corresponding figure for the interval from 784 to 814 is 797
